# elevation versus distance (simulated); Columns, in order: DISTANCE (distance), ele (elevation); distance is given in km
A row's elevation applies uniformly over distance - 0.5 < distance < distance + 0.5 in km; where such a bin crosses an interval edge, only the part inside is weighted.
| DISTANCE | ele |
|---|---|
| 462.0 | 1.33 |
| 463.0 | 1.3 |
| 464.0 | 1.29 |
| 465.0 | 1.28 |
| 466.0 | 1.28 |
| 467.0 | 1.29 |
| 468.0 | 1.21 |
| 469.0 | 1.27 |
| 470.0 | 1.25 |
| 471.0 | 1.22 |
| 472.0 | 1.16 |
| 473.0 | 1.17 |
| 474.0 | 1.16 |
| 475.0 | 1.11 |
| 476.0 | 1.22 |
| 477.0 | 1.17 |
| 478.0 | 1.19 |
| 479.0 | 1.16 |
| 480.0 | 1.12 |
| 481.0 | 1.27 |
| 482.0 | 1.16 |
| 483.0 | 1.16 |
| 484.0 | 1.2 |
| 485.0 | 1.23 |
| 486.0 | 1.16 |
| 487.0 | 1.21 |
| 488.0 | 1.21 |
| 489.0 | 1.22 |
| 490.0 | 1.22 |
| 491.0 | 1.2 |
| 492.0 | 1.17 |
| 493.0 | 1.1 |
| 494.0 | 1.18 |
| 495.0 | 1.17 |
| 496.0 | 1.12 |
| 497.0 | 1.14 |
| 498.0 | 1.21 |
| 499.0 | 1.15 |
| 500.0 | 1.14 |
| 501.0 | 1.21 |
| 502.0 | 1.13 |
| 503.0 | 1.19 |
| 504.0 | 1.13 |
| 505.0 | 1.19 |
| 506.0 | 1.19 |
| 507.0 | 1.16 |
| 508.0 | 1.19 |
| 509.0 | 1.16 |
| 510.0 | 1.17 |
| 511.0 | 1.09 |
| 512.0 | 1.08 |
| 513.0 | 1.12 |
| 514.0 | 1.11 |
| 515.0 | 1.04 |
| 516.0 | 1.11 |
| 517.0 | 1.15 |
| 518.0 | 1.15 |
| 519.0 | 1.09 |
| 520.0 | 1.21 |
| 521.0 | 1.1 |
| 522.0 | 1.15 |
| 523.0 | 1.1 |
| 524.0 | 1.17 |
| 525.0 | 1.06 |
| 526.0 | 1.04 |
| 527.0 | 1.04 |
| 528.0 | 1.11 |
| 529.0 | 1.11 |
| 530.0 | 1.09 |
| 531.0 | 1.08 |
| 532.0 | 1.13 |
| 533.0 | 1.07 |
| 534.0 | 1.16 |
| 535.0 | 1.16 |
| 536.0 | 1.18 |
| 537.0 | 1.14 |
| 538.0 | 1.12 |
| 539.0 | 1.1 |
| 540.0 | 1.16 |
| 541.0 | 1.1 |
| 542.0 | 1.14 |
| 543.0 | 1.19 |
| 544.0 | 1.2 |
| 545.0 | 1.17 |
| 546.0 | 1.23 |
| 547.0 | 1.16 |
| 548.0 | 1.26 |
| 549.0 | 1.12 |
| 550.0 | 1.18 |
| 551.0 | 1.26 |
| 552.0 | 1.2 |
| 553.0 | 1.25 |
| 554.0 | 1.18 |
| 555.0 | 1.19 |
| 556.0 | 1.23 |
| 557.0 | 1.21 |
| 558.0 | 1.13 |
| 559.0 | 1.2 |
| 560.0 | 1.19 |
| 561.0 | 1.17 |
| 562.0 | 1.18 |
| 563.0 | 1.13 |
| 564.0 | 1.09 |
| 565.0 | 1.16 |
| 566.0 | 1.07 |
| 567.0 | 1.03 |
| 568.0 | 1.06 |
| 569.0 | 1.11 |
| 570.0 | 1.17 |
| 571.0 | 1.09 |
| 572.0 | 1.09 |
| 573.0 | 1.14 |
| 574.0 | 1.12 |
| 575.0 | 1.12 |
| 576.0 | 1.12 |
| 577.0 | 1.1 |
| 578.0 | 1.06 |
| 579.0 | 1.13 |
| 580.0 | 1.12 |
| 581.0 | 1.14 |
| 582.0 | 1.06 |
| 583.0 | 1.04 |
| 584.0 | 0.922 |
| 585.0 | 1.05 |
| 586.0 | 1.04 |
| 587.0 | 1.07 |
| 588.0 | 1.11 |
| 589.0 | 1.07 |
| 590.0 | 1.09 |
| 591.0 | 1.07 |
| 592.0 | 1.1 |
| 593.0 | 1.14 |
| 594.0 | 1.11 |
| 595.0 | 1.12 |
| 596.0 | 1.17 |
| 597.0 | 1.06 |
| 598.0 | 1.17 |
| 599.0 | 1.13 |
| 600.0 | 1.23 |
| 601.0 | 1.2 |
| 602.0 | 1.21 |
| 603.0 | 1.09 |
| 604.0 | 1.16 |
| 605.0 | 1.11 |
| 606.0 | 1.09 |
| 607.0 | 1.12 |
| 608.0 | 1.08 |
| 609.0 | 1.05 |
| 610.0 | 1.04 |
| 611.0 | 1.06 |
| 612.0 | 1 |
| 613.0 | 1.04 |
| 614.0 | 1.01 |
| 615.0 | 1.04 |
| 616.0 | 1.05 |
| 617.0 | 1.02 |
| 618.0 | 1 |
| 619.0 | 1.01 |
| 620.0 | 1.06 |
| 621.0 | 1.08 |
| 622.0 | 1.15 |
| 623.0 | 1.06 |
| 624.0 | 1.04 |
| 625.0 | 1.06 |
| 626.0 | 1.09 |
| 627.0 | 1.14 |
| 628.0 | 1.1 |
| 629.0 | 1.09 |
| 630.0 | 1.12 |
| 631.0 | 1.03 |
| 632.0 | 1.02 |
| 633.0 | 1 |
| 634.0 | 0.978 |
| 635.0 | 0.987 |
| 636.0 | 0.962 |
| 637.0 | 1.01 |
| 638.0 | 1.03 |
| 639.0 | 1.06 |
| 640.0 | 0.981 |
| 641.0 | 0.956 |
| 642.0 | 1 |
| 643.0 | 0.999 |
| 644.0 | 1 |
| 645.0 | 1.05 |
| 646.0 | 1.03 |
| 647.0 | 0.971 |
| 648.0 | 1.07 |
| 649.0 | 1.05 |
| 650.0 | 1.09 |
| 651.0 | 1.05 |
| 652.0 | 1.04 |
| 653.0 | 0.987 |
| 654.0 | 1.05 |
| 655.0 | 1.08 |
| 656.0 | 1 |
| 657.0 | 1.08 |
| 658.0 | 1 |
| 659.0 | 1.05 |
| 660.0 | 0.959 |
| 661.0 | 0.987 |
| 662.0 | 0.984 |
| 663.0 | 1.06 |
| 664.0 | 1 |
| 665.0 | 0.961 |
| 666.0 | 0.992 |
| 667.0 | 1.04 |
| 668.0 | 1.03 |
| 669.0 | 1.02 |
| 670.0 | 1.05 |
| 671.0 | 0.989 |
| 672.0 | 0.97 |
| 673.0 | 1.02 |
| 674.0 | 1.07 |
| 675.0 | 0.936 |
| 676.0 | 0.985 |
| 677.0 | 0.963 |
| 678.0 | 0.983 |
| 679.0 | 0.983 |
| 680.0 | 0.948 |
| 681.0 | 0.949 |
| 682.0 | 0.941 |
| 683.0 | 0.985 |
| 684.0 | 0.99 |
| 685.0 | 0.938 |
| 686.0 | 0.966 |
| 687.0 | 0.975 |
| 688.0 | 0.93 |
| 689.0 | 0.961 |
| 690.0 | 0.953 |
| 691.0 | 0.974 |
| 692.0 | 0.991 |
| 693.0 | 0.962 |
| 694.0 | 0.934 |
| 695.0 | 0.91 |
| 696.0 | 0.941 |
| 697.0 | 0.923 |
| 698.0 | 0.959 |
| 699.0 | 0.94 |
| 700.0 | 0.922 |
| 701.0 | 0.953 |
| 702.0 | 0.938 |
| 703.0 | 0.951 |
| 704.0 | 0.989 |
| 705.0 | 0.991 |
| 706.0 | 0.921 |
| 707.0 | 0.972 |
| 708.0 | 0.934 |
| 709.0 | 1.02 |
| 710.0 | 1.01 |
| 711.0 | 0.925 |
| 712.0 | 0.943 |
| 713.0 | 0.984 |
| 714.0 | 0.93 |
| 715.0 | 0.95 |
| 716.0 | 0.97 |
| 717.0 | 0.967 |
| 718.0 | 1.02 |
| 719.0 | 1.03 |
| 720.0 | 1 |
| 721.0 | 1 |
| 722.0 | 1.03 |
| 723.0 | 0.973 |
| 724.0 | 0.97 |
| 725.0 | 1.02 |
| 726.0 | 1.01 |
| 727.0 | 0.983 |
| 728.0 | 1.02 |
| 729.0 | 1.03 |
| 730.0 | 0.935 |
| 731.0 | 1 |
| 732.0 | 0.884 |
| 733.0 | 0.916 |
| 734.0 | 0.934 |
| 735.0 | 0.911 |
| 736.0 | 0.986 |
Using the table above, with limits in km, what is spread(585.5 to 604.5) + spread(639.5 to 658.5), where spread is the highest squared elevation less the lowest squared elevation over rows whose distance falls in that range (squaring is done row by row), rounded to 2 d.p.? 0.71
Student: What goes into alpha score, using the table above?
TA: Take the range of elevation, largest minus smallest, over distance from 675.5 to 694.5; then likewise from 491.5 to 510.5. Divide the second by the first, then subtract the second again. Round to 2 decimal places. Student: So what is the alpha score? 1.69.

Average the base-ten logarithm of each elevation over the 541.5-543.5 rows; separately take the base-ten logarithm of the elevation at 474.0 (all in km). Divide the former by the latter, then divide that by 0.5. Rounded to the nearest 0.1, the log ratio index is 2.1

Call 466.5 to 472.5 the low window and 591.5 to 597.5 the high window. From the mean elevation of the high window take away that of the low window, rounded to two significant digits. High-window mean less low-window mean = -0.12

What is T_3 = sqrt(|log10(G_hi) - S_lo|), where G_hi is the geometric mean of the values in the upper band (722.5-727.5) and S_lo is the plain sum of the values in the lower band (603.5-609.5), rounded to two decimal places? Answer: 2.57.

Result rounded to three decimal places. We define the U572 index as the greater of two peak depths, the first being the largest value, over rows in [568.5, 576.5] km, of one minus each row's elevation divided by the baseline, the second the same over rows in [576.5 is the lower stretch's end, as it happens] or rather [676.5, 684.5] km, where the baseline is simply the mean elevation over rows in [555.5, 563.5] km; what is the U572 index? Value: 0.203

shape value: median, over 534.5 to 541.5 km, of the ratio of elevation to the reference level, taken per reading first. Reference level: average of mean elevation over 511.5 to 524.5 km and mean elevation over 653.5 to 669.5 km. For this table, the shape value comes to 1.07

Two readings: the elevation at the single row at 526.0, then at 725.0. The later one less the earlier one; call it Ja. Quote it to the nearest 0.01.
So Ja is -0.02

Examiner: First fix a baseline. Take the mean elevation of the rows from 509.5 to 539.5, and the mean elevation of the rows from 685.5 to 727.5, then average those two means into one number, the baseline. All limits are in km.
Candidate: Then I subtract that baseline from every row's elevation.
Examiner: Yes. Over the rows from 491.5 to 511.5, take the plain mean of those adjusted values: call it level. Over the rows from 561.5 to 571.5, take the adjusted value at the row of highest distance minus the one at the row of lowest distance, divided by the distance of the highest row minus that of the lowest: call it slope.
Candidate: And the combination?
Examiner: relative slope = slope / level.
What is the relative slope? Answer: -0.084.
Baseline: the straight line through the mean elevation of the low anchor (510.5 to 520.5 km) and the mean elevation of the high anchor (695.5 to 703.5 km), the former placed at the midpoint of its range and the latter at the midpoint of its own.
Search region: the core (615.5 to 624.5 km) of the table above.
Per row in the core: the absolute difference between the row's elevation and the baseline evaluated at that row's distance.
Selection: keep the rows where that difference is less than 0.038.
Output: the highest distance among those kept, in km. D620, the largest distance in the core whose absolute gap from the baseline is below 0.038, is 624.0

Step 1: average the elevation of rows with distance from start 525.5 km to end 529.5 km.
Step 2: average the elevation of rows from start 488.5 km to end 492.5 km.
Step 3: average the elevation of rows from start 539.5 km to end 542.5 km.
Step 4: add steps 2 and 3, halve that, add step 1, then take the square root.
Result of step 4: 1.50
